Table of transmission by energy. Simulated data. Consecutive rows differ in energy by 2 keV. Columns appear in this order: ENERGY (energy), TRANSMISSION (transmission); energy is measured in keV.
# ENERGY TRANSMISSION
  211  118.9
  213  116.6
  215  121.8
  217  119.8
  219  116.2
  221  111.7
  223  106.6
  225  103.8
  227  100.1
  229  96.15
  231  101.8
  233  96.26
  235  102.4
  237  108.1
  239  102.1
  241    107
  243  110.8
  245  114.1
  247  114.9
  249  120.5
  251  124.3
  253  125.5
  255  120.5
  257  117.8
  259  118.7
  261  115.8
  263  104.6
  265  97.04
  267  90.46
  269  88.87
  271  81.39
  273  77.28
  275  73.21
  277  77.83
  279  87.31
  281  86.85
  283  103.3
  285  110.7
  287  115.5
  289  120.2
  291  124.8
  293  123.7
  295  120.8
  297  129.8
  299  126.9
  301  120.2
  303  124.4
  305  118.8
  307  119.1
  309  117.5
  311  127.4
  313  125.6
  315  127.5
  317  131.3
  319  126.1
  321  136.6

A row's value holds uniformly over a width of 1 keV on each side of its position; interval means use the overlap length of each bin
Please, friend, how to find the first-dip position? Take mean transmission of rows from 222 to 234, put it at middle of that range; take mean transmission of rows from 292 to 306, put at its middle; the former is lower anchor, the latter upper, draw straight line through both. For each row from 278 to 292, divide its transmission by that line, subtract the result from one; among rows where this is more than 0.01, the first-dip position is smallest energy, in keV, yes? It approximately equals 279 keV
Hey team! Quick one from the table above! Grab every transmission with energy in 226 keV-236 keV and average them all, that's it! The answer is 99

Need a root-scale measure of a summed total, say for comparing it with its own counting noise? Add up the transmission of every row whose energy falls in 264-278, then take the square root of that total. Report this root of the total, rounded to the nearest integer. 24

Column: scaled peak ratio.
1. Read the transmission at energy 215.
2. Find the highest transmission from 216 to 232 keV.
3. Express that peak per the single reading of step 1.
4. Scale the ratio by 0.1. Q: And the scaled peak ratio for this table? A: 0.098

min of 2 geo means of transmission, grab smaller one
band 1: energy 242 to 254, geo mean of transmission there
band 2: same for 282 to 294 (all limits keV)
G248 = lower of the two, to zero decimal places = 116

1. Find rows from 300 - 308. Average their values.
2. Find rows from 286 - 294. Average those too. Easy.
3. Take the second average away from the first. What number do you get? 0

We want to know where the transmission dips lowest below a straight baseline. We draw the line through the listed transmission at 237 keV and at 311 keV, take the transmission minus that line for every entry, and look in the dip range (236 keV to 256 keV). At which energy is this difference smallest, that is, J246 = 239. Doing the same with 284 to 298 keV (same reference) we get 285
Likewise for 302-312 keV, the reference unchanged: 309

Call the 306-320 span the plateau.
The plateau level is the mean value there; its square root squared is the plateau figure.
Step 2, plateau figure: 125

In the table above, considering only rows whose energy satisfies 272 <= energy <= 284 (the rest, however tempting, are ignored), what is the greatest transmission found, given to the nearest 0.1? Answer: 103.3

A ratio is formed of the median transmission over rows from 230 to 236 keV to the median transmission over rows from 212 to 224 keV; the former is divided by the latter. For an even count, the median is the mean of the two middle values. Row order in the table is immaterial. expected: 0.87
